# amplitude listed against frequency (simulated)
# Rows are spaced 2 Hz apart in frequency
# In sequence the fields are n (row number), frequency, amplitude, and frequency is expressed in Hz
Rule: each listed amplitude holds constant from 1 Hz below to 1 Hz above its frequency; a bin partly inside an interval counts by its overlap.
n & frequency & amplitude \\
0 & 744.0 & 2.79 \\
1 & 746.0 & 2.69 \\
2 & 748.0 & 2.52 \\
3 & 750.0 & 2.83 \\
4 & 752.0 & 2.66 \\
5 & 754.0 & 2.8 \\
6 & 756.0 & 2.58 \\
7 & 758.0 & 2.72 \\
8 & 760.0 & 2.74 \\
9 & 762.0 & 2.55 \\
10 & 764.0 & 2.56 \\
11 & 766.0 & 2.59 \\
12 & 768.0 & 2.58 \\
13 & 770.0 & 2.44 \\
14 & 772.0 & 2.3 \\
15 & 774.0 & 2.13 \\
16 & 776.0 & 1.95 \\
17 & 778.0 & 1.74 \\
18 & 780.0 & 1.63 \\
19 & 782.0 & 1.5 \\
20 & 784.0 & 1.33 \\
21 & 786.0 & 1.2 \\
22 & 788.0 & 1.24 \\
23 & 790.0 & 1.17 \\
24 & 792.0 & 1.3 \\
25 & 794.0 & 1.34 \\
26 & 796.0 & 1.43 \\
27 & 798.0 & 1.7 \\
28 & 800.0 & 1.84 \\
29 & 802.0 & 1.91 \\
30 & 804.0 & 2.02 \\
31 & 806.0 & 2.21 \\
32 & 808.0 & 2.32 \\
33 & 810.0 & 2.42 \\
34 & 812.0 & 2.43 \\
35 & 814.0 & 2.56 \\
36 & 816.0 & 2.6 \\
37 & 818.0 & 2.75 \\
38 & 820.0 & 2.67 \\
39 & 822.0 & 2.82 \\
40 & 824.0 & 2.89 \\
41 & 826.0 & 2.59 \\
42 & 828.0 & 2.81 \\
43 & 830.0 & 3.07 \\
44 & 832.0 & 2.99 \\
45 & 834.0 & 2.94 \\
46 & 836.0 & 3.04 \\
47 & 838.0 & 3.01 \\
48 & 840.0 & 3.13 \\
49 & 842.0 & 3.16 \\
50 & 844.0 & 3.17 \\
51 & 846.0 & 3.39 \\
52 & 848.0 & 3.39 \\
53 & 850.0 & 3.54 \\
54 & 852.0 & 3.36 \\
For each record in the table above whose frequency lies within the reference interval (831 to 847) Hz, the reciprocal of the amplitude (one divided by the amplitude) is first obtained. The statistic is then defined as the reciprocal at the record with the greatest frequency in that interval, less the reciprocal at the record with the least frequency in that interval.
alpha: -0.039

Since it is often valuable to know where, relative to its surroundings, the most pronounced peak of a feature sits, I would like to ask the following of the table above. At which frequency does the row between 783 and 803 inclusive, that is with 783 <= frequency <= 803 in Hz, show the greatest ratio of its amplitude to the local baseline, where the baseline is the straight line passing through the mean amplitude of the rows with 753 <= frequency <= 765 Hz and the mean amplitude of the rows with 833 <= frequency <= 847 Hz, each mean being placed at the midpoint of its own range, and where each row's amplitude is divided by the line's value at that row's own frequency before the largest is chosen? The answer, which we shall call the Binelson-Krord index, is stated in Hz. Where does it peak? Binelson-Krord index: 802.0 Hz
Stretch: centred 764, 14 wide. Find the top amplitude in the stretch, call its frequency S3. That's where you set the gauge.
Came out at 760.0 Hz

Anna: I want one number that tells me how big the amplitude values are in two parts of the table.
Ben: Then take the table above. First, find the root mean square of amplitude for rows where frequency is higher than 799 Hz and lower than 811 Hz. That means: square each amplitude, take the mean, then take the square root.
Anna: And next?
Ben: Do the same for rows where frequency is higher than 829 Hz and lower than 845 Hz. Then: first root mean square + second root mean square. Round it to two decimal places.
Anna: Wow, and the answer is 5.20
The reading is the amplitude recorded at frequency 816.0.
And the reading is 2.6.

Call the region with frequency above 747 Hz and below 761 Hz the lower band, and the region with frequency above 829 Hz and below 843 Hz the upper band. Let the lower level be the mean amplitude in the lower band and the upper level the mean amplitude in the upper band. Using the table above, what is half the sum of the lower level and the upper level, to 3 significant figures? 2.87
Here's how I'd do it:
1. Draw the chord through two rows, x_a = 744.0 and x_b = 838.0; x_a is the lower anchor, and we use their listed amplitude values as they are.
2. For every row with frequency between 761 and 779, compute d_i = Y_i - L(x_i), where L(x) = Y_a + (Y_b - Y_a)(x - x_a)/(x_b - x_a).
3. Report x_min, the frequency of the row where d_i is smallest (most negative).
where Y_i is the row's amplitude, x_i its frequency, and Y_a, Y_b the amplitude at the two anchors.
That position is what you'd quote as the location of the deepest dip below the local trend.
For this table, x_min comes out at 778.0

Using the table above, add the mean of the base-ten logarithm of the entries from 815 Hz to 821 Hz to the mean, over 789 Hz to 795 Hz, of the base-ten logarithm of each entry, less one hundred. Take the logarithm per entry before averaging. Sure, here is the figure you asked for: -99.5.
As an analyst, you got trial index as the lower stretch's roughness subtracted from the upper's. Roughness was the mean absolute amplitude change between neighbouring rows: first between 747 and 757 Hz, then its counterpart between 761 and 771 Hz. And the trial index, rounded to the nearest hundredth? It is -0.16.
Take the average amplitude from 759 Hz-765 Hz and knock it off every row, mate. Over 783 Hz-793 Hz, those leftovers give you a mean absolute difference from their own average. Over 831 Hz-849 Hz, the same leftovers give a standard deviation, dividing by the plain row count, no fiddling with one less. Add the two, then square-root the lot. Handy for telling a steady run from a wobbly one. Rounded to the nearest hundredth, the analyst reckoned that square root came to 0.46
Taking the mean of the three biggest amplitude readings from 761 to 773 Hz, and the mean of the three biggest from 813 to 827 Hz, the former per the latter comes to 0.91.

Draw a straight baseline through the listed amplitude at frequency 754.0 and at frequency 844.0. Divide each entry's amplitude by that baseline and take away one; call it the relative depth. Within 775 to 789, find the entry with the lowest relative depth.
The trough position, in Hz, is 786.0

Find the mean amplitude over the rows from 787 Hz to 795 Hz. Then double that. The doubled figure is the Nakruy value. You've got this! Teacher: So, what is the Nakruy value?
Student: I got 2.5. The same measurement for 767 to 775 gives 4.7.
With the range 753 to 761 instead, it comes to 5.4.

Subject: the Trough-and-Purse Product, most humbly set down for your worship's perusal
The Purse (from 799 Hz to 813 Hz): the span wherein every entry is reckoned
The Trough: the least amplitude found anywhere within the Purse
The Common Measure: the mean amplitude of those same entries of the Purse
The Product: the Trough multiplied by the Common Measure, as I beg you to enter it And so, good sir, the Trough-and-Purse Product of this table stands 4.0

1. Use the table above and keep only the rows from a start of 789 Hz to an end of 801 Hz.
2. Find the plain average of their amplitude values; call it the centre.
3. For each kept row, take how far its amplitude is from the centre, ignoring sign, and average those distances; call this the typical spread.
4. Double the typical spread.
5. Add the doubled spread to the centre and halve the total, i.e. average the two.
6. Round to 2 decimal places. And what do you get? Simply 0.94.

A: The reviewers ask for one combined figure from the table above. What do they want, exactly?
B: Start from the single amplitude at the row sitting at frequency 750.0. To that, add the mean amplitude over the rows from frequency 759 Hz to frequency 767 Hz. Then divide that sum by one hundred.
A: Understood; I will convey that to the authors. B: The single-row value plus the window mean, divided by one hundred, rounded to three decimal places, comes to 0.054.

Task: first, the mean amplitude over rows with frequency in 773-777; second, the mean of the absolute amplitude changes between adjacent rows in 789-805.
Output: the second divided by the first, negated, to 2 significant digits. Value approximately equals -0.060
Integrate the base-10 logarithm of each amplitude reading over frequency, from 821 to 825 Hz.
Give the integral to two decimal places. 1.82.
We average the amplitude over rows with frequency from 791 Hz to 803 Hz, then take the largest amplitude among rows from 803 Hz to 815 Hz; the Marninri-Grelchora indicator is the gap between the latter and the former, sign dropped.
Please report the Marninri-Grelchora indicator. 1.0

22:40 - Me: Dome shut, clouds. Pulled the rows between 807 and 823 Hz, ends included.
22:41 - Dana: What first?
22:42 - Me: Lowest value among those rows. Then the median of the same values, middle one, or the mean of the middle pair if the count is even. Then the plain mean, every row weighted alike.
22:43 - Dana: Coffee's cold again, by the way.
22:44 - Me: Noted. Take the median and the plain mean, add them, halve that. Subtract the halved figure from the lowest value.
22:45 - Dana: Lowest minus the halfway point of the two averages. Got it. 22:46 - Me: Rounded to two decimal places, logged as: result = -0.26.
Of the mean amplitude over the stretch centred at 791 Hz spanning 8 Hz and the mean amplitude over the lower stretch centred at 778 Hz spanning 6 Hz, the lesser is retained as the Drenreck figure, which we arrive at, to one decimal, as 1.3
